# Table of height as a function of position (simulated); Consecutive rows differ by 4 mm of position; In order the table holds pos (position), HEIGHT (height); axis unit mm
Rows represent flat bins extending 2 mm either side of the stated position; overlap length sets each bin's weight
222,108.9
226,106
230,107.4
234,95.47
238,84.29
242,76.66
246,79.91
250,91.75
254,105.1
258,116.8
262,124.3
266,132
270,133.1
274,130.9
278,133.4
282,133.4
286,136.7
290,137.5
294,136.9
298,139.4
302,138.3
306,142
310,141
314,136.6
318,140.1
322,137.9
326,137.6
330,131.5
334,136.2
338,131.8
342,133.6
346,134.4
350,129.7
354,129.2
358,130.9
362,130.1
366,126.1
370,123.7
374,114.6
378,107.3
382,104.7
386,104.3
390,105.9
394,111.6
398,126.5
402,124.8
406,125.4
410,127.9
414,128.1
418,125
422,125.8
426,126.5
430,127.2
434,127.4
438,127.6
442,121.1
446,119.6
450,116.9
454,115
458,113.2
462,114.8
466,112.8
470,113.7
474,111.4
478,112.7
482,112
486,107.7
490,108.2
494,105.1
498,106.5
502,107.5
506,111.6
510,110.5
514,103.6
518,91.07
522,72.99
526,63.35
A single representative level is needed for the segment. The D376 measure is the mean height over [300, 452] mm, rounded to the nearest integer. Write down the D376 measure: 127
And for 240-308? 123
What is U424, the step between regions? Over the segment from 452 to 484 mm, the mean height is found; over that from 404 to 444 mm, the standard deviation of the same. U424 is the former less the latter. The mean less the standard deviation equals 111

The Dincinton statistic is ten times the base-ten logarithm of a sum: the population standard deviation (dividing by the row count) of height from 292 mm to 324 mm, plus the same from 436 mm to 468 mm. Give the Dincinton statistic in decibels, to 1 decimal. 8.1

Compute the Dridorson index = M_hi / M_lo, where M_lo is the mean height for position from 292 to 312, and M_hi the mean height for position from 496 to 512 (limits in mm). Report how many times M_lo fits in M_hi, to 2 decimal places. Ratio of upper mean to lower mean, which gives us 0.78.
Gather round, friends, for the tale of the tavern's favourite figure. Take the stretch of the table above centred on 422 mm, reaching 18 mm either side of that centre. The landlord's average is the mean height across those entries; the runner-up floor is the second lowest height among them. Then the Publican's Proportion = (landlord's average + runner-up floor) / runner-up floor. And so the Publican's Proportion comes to 2.01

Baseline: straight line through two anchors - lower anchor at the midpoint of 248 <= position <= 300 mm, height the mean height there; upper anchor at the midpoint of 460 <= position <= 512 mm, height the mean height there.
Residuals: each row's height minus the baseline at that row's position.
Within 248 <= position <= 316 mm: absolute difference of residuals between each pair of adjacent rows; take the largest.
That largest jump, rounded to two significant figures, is 14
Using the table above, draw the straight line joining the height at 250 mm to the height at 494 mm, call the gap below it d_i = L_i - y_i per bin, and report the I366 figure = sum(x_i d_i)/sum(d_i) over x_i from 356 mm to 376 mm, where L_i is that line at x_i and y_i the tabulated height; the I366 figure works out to 364.8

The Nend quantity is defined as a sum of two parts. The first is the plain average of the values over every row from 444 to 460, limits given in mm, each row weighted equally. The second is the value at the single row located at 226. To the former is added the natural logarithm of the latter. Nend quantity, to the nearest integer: 121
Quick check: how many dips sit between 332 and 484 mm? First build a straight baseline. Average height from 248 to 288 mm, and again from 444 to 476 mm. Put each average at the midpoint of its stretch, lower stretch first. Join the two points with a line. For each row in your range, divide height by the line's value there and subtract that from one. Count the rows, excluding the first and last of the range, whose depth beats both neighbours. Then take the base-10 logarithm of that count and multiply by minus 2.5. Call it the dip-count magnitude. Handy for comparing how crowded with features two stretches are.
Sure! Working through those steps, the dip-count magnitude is -2.3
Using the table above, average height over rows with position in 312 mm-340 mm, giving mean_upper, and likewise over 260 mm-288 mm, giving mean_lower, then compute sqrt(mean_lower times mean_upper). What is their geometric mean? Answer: 134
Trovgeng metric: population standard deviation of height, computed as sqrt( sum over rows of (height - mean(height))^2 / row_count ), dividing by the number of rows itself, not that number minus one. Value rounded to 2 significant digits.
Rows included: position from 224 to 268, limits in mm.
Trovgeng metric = 17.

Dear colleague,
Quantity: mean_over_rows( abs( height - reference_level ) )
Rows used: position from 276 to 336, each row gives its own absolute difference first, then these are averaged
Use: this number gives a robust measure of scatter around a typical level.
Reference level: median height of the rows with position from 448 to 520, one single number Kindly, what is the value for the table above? 25.7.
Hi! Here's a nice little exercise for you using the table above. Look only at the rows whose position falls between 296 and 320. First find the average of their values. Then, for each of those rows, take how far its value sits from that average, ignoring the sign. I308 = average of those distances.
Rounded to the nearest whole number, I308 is 1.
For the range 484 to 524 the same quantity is 8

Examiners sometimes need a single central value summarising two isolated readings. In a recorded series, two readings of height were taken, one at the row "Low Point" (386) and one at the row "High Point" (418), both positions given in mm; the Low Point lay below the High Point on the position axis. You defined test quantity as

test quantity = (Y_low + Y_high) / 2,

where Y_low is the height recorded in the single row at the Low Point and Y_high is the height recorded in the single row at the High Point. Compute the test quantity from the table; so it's 115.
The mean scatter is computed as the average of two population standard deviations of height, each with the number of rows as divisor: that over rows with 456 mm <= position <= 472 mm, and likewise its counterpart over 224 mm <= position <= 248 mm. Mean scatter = 6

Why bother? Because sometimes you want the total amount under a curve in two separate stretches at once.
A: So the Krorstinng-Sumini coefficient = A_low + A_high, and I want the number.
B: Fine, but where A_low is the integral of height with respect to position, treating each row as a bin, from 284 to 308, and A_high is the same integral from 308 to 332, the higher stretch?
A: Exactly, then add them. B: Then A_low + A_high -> 6622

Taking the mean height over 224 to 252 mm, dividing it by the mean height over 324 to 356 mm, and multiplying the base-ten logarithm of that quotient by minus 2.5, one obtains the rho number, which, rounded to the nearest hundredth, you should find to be 0.40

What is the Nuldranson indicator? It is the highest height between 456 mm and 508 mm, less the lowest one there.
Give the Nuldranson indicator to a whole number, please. 10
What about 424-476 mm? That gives 16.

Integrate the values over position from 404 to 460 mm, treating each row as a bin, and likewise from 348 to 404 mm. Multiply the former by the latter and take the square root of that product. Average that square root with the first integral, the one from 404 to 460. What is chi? 6849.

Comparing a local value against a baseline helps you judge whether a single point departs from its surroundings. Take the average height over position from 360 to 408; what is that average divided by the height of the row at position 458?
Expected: 1.03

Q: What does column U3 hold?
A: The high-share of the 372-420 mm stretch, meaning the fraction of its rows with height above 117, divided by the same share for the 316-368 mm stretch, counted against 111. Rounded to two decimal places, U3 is 0.50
